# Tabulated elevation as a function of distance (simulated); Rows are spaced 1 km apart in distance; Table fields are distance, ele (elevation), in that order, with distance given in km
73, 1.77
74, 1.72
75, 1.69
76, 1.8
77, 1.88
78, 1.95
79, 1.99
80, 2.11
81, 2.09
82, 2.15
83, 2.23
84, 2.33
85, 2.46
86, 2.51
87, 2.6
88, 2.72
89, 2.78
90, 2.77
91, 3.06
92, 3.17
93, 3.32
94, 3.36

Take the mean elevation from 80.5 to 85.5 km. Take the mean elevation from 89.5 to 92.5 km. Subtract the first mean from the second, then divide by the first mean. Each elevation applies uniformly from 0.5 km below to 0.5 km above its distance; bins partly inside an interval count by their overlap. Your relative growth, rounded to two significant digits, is 0.33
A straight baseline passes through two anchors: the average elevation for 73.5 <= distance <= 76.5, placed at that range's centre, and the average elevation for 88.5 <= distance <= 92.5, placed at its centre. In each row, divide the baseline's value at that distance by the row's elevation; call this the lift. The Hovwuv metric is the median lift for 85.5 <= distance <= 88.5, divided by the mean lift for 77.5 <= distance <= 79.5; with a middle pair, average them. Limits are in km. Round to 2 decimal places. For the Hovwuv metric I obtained 1.01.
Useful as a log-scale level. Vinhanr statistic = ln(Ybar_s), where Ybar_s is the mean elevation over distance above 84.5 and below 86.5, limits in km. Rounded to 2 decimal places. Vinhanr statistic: 0.91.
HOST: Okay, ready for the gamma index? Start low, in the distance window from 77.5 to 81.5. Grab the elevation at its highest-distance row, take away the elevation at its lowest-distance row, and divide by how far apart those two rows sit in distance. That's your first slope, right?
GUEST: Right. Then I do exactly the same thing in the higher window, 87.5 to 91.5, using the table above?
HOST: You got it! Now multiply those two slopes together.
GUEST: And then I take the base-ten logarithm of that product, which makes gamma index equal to -2.3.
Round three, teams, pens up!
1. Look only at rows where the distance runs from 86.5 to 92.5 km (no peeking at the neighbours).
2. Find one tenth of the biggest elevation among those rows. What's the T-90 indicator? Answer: 0.317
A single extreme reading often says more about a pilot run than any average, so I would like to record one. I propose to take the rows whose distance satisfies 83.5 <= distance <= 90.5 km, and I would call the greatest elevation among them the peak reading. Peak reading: 2.78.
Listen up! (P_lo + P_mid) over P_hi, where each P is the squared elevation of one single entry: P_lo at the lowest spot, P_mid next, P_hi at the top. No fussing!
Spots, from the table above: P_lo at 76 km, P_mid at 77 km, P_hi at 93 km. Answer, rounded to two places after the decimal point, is 0.61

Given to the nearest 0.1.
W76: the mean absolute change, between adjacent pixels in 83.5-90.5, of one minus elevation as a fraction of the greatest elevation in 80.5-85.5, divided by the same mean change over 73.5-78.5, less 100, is -98.9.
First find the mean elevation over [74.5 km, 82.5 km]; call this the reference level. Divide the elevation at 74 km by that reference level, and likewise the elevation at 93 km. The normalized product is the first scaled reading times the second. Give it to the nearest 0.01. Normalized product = 1.49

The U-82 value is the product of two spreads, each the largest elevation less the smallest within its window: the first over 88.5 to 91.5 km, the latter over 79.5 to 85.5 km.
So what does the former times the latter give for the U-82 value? 0.11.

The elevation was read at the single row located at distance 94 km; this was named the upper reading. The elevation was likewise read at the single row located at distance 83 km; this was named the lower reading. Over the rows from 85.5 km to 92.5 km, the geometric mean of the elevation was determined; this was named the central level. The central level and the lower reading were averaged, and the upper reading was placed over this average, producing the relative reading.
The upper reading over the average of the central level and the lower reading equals 1.34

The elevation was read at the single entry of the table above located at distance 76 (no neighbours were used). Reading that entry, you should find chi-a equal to 1.8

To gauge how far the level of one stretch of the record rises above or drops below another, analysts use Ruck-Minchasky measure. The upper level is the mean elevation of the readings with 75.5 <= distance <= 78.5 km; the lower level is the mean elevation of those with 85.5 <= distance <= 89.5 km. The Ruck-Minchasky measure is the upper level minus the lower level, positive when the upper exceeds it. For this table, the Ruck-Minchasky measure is -0.78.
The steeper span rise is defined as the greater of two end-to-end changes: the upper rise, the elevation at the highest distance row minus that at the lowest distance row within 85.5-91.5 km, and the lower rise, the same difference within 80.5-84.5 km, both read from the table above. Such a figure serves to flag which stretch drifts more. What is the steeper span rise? 0.55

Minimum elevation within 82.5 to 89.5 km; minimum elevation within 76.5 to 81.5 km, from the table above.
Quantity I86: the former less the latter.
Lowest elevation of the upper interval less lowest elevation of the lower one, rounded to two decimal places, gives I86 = 0.35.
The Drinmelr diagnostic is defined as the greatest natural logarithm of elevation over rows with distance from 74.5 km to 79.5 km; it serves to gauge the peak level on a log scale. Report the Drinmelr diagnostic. 0.69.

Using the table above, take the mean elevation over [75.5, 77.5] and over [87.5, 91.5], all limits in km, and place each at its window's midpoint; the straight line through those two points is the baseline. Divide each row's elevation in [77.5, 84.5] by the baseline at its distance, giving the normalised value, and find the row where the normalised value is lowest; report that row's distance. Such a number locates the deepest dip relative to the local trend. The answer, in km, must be 82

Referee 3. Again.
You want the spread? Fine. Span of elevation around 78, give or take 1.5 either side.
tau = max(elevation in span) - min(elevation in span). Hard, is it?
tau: 0.11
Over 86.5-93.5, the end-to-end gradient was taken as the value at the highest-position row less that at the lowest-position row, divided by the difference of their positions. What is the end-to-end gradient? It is 0.12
